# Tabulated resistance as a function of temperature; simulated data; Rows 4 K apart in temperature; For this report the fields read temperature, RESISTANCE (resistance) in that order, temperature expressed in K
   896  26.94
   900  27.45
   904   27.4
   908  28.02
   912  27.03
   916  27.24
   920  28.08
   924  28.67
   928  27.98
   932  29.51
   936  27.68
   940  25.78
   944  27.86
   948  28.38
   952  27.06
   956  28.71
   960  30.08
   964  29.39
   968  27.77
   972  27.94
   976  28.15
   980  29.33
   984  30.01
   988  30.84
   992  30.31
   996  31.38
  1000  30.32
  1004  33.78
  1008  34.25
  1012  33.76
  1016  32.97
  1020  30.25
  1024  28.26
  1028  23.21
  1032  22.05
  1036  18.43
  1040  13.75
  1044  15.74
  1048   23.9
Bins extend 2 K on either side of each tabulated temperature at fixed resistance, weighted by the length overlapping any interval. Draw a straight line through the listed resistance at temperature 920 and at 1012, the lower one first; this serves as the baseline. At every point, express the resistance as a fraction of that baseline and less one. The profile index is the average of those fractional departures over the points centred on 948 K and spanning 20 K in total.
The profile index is -0.076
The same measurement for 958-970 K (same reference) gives -0.055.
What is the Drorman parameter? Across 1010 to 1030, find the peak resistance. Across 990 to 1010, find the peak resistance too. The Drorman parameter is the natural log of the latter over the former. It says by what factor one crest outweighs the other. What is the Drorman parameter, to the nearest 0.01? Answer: 0.01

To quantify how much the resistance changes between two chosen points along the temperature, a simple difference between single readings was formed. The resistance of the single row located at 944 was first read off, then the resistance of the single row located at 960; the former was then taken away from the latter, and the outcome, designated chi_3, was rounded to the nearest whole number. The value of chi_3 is 2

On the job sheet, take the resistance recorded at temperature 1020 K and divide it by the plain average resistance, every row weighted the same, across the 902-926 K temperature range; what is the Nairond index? 1.09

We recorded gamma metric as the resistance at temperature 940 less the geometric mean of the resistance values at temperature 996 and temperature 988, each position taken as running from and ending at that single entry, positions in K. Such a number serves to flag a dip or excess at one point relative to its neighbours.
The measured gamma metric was -5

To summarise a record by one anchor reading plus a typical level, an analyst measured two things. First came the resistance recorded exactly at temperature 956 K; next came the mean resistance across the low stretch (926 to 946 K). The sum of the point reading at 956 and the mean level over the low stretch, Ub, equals 56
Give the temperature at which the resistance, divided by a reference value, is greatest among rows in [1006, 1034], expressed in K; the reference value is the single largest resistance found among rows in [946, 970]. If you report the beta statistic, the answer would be 1008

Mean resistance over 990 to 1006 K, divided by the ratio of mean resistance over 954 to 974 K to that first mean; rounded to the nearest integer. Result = 34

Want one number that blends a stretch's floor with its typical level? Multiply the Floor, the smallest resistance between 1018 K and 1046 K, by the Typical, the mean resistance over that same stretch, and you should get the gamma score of 298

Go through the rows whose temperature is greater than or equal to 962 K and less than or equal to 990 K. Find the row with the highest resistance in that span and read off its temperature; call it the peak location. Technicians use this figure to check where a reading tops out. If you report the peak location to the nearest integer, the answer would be 988 K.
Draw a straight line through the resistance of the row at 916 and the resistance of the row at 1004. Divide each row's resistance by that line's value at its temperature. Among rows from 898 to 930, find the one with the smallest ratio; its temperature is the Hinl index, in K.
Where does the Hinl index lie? 928 K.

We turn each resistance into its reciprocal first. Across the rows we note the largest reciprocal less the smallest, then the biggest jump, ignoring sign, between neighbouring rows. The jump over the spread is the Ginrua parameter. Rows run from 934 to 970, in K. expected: 0.52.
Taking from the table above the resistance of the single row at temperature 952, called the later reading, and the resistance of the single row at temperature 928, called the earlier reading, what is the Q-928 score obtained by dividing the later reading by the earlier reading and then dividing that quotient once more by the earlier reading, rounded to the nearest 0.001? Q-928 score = 0.035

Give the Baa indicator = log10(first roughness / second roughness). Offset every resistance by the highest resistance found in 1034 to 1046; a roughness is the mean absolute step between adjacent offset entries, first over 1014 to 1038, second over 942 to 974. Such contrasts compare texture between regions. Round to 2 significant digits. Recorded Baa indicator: 0.44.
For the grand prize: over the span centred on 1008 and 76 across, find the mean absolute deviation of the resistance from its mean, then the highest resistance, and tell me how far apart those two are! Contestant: 29.5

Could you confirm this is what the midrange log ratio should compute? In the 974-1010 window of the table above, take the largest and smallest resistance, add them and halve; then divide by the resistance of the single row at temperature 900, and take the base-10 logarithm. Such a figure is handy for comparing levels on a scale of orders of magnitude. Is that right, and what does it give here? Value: 0.06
